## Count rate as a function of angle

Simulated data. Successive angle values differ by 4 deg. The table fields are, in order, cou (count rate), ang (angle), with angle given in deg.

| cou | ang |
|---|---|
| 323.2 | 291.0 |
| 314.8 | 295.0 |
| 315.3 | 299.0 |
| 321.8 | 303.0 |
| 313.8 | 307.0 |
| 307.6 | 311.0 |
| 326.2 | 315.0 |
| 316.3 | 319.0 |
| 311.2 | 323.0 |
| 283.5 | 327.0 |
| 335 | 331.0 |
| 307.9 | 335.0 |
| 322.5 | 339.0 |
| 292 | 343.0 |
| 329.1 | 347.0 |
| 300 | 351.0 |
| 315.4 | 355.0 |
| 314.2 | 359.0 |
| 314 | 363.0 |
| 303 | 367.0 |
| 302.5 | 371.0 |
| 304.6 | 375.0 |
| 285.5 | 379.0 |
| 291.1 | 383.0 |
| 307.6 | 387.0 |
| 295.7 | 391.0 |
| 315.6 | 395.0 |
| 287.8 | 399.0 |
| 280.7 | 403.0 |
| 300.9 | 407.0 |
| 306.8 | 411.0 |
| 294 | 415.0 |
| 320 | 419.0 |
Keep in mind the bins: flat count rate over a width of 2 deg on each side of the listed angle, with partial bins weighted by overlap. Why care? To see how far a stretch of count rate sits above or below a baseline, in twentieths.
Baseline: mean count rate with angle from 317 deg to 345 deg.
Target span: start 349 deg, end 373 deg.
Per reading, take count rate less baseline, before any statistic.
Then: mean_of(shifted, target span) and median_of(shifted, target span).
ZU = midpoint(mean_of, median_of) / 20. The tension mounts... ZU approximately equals -0.1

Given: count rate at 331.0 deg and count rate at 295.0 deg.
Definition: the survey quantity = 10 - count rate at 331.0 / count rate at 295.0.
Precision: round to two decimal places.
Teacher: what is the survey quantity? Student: 8.94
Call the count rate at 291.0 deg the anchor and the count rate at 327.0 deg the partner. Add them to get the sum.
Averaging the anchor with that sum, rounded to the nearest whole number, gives 465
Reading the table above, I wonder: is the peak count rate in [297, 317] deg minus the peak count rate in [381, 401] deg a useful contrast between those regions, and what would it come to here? 11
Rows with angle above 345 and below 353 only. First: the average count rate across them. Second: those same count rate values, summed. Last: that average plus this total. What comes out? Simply 944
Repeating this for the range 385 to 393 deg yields 905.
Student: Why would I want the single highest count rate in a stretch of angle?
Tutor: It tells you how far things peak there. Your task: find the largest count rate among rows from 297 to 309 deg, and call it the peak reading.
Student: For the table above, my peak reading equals 321.8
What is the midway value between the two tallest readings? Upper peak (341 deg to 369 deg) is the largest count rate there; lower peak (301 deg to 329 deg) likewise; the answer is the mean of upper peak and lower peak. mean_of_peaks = 328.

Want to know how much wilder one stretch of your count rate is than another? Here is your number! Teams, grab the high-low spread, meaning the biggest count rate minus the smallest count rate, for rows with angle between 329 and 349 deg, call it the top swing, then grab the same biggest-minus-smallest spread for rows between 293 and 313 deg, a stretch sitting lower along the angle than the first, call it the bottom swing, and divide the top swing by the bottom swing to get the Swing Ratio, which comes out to 3.0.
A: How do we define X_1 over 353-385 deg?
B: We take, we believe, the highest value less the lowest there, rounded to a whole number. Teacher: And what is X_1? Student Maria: 30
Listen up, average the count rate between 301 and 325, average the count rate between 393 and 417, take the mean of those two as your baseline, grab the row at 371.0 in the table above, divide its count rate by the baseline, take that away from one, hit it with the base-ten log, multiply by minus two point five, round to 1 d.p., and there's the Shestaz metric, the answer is 4.6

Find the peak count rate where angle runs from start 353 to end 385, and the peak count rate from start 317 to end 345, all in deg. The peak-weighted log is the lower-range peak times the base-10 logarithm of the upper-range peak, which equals 837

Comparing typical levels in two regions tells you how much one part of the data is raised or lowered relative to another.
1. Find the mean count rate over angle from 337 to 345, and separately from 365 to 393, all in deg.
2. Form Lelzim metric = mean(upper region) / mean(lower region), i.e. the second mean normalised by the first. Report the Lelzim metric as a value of 0.97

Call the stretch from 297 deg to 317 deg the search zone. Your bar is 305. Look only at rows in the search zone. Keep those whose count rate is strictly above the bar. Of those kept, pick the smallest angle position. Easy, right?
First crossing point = 299.0 deg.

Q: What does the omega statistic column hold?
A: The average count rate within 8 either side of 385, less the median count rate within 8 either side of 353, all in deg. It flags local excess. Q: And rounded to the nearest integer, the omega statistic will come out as -20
